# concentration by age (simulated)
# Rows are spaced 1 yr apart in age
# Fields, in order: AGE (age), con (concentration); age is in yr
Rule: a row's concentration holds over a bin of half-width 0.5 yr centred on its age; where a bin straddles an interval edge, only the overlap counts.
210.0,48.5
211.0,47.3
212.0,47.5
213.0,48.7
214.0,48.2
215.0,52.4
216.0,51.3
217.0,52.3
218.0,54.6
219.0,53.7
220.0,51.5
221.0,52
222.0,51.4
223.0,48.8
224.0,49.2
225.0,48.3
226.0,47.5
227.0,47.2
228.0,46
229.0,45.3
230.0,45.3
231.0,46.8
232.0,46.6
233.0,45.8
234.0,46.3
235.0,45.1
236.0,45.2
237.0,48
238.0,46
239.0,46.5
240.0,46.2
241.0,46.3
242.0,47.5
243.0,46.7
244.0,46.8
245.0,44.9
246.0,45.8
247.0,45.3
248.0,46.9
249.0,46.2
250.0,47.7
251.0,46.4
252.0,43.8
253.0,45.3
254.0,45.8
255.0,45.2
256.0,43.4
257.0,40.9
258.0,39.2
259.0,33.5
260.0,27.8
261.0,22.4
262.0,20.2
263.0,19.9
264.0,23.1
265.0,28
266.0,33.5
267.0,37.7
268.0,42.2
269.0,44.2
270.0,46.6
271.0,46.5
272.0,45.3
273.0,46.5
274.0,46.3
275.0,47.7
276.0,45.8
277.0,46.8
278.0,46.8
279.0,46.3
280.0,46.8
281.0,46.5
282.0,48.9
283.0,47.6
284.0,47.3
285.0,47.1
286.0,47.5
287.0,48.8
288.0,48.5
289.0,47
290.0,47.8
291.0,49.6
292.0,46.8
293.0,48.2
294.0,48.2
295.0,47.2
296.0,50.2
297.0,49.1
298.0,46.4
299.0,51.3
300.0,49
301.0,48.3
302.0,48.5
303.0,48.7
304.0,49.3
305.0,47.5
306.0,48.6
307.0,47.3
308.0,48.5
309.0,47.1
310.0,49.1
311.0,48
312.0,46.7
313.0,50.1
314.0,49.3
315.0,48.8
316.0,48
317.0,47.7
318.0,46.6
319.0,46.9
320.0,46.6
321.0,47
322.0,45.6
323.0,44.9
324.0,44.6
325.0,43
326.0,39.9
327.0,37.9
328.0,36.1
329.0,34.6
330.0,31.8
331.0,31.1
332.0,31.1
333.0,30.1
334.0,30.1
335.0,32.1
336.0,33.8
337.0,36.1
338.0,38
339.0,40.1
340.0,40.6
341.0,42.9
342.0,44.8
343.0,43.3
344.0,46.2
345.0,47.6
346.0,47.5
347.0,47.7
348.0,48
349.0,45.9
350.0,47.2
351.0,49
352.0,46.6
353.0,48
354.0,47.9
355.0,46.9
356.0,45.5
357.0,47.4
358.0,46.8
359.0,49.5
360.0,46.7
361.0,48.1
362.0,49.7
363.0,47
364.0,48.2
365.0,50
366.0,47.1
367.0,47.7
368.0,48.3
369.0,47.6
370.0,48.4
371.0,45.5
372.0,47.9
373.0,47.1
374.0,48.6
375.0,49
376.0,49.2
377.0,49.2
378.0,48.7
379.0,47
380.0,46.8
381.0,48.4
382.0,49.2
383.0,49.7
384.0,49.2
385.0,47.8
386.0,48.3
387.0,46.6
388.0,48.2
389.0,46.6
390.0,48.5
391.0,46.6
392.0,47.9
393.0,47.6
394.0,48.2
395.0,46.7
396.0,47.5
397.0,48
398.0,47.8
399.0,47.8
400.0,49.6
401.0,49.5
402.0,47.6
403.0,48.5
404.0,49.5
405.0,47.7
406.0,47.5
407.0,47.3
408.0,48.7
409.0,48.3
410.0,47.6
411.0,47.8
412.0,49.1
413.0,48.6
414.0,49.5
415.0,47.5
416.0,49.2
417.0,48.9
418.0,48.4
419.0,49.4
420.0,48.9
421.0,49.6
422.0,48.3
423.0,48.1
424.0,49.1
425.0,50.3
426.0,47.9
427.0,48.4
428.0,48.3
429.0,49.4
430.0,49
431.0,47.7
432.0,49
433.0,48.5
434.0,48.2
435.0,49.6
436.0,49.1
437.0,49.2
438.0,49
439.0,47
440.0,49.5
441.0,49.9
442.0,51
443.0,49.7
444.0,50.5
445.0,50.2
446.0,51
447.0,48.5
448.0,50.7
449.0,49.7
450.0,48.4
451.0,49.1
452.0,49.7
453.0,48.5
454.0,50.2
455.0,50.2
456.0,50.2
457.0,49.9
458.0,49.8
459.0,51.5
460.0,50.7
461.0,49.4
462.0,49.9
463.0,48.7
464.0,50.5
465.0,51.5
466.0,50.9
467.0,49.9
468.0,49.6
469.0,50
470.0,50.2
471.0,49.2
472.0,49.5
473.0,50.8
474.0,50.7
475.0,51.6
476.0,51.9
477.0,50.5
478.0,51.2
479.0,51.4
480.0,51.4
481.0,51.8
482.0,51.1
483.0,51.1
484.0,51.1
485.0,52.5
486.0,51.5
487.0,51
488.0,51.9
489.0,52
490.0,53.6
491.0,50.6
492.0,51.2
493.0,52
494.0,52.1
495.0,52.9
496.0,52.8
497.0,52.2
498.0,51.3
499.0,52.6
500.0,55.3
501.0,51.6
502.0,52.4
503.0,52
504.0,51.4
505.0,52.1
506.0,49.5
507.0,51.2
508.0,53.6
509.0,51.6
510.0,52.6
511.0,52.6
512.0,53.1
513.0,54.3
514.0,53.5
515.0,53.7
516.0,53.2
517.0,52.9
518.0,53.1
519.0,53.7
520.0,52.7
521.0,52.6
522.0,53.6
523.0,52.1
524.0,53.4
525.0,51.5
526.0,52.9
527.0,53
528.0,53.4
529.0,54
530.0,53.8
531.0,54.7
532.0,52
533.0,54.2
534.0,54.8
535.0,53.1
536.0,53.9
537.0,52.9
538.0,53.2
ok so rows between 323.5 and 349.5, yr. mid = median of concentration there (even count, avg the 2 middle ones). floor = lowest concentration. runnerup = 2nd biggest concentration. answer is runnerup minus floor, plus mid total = 58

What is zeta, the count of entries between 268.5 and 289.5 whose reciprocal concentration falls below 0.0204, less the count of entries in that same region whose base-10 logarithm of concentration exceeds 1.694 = 0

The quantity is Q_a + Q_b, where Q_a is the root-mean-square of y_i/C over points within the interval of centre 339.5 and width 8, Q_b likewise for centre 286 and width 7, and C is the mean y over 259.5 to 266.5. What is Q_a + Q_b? 3.51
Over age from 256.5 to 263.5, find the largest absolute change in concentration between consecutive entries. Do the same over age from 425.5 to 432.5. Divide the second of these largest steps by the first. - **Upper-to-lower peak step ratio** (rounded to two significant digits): 0.23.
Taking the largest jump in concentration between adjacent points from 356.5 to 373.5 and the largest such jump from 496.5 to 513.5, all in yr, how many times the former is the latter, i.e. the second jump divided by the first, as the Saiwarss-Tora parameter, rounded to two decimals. 1.28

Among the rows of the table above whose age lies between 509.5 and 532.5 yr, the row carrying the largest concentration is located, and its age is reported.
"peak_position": 531.0 yr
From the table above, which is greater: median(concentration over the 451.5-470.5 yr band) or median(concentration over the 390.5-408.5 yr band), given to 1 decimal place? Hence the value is 50.0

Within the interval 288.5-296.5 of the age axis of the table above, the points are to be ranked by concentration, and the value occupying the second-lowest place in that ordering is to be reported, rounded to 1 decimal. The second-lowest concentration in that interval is 47.0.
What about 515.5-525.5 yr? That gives 52.1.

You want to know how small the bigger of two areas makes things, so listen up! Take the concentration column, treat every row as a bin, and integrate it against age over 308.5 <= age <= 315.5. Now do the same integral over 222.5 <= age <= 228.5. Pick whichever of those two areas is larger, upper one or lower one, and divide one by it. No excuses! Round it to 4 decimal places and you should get 0.0029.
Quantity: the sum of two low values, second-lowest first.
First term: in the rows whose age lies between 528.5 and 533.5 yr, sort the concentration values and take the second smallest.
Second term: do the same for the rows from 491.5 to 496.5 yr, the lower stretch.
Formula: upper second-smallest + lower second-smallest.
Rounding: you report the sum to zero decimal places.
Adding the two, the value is 106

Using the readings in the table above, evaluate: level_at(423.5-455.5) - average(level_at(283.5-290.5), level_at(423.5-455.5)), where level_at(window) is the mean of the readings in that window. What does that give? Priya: 0.8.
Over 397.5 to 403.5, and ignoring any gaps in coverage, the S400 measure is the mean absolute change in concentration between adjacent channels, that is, 0.94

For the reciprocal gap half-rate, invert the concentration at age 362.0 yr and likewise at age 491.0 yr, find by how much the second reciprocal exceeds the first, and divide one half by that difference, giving -1397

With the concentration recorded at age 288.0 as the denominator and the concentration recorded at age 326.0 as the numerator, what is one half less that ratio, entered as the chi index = -0.32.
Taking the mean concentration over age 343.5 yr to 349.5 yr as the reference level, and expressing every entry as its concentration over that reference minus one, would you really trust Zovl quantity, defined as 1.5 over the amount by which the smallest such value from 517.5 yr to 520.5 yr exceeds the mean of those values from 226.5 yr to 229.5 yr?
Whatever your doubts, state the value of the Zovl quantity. 11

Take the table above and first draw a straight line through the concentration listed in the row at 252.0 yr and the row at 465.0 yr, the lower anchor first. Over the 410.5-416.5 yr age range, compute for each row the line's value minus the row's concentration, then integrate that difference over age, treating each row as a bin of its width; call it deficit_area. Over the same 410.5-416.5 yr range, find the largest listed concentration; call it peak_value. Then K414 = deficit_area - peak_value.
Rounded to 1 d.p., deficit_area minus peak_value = -43.4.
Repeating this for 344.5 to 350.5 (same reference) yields -48.4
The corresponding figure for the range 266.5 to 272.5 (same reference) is -42.5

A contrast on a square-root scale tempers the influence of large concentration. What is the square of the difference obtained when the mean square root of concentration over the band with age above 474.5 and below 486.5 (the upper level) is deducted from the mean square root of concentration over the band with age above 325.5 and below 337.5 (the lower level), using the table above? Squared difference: 1.9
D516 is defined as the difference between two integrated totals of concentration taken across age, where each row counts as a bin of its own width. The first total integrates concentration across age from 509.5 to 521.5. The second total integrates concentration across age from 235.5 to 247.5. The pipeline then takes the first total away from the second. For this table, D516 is -83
